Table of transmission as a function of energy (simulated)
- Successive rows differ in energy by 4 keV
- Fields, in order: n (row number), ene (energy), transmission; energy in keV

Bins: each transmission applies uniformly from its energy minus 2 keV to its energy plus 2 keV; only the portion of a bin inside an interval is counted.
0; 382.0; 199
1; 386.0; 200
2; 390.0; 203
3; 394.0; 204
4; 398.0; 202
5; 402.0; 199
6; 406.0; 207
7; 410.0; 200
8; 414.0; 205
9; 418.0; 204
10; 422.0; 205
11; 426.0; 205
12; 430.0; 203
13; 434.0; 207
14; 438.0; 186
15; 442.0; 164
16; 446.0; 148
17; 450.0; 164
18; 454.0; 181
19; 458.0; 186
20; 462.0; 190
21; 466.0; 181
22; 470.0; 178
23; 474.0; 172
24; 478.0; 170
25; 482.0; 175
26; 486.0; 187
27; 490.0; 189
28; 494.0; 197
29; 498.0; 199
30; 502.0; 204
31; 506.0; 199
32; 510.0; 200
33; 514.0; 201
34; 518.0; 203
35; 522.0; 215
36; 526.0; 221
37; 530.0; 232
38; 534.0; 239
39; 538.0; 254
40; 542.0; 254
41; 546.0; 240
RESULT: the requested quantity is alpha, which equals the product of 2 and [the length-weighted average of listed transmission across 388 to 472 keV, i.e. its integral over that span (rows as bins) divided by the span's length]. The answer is 383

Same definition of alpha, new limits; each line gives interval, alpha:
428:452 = 357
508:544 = 449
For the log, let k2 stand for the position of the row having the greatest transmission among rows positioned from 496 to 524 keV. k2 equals 522.0 keV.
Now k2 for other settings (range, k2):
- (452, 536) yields 534.0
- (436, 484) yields 462.0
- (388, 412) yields 406.0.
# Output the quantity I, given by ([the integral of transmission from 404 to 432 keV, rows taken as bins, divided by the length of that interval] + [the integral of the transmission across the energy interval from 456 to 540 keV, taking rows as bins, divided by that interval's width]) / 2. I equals 202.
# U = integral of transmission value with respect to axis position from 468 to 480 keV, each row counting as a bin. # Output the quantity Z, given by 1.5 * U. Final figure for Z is 3120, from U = 2080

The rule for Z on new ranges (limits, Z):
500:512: 3618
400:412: 3636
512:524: 3714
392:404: 3630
